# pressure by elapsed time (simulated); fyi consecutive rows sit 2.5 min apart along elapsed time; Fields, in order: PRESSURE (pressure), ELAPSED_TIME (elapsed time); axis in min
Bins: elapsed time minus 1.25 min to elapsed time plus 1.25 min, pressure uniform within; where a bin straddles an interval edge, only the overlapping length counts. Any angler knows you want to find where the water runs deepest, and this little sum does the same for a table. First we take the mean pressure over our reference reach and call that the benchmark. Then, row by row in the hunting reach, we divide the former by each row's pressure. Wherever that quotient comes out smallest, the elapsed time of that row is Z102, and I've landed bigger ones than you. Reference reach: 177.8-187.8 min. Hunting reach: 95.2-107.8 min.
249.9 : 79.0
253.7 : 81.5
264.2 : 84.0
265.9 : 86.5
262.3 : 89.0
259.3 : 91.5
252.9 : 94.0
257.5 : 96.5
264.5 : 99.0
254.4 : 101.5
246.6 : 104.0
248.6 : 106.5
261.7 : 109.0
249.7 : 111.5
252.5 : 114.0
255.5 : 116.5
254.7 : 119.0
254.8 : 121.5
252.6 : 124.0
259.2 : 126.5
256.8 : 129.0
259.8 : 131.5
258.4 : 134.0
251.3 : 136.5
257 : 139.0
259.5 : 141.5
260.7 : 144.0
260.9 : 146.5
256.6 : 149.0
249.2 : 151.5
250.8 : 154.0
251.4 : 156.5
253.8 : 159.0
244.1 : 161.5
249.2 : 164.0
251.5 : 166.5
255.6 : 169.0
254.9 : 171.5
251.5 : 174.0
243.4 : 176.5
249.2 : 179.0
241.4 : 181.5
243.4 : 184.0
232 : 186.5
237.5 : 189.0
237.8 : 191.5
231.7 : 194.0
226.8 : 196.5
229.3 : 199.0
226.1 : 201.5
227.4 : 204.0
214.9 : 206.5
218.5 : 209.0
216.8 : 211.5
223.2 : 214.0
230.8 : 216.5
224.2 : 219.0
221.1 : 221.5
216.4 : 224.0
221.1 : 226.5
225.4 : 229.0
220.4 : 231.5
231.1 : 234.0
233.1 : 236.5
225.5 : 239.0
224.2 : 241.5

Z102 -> 99.0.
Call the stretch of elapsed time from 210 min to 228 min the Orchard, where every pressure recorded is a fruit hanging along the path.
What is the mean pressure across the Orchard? 222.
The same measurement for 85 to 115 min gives 256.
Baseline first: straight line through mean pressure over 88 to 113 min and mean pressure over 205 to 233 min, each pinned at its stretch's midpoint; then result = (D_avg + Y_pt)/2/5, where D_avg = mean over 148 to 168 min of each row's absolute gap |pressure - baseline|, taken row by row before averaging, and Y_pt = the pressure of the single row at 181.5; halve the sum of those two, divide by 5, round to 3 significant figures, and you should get 25.3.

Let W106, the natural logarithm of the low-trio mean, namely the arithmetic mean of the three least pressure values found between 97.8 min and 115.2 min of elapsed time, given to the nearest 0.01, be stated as 5.51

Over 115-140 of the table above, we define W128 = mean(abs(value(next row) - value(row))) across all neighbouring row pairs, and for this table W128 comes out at 3.3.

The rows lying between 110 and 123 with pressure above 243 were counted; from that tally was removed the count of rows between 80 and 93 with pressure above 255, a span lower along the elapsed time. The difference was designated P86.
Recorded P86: 1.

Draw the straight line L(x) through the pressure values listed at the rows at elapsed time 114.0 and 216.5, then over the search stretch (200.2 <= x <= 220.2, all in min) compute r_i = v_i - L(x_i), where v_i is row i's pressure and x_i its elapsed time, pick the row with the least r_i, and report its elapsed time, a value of 206.5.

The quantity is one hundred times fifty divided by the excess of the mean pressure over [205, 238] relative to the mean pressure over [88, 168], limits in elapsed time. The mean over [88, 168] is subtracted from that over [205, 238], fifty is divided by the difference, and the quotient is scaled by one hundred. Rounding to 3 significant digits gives -156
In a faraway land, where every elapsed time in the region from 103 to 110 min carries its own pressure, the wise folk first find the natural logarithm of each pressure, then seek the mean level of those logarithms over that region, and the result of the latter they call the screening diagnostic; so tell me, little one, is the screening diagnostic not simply 5.53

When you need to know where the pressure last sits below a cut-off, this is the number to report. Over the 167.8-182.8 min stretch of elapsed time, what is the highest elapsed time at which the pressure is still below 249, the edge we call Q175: 181.5 min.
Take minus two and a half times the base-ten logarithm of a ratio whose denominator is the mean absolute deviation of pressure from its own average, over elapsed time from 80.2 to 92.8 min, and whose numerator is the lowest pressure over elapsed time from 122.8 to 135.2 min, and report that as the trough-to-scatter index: -4.6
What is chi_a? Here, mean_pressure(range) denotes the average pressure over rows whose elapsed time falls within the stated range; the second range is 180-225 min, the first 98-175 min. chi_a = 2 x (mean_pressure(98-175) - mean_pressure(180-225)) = 53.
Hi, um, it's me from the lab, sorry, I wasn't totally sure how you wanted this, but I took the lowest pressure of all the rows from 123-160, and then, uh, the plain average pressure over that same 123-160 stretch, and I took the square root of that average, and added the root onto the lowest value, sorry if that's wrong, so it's 265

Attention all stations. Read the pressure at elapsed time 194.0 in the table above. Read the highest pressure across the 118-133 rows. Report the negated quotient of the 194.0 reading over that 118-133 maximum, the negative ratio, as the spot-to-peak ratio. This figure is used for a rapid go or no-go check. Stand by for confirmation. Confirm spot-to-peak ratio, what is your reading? -0.89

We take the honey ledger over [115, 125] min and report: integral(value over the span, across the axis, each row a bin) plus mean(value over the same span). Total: 2798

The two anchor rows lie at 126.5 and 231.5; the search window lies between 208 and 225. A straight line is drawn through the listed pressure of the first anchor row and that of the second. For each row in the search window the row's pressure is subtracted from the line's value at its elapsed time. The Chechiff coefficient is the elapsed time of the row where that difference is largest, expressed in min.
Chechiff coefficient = 211.5 min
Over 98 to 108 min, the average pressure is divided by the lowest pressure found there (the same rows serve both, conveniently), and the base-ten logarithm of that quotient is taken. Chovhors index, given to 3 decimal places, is 0.012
